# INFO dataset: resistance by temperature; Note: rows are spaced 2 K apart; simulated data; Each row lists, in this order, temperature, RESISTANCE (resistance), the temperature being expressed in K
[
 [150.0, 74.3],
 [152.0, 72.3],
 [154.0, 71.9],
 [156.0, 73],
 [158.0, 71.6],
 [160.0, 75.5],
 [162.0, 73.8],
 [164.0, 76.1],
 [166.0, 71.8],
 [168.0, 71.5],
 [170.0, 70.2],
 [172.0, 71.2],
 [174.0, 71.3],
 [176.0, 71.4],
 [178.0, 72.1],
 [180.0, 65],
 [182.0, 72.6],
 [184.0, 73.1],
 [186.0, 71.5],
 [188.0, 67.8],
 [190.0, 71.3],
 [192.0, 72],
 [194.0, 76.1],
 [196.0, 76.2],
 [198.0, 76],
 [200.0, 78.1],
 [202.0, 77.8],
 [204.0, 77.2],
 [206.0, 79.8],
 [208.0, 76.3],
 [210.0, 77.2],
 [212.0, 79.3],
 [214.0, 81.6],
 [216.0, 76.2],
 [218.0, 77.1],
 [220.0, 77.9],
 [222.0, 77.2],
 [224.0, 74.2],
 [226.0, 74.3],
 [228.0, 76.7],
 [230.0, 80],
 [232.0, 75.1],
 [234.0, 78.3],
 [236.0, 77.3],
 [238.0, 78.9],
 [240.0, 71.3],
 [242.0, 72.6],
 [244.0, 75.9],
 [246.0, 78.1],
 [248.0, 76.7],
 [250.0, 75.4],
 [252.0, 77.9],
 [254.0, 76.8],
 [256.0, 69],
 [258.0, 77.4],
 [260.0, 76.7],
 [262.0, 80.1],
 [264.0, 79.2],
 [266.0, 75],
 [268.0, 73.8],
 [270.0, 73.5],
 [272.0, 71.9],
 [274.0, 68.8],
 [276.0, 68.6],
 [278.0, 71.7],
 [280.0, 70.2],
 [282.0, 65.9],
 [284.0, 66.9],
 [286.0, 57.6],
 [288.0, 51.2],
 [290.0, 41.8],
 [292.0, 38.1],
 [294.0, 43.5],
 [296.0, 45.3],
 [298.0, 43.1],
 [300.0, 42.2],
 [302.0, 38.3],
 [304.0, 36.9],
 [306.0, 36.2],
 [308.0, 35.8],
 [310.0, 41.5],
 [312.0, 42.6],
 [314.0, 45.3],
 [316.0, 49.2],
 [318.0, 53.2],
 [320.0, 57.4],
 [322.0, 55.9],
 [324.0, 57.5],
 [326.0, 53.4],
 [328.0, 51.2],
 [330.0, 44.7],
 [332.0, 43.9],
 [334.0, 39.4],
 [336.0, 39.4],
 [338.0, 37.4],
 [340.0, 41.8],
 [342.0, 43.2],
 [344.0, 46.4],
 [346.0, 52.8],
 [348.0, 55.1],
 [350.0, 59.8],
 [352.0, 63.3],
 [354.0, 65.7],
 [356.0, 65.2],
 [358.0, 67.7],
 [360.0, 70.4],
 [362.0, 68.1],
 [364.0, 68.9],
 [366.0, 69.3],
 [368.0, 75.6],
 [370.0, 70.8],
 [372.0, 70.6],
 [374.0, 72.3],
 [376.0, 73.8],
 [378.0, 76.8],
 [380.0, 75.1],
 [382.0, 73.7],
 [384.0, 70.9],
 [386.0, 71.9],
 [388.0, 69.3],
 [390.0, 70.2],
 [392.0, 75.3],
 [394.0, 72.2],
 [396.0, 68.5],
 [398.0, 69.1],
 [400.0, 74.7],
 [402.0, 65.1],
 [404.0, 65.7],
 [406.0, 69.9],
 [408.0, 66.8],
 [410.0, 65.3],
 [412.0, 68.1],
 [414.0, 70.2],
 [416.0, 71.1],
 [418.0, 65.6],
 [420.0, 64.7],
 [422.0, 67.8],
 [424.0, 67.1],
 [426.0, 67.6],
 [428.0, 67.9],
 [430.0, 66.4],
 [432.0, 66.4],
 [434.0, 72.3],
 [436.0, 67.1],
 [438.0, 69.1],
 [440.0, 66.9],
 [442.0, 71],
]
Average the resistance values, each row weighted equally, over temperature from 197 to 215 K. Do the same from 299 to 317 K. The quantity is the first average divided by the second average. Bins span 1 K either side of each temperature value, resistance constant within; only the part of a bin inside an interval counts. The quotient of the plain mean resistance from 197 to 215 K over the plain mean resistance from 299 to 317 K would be 1.9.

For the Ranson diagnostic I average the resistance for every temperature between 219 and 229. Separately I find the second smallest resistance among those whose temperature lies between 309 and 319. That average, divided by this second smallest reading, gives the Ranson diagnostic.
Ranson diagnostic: 1.8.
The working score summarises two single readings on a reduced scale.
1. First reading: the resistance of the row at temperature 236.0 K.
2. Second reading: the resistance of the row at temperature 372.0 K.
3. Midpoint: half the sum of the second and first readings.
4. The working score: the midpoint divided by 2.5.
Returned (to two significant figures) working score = 30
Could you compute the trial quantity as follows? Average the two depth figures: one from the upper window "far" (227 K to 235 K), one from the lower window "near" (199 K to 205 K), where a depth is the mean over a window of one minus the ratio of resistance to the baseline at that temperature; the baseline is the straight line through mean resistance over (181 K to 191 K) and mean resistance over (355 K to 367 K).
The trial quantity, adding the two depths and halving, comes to -0.10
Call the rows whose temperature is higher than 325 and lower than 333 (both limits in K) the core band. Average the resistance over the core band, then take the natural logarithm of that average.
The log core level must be 3.88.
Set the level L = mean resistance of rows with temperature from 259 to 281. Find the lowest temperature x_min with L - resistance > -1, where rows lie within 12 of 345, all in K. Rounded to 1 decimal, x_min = 334.0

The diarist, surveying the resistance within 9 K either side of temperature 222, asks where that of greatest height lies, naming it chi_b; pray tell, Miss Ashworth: 214.0 K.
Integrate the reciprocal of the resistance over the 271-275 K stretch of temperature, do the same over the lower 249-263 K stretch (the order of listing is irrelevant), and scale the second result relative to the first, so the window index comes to 3.2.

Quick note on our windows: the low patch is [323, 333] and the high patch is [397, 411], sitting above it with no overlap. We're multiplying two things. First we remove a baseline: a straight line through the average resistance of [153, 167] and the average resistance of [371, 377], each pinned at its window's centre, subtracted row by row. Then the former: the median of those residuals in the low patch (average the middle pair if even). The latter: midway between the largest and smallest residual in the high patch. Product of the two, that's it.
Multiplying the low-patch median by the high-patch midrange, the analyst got 47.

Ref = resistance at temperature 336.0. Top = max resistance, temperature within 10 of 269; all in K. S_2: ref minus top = -41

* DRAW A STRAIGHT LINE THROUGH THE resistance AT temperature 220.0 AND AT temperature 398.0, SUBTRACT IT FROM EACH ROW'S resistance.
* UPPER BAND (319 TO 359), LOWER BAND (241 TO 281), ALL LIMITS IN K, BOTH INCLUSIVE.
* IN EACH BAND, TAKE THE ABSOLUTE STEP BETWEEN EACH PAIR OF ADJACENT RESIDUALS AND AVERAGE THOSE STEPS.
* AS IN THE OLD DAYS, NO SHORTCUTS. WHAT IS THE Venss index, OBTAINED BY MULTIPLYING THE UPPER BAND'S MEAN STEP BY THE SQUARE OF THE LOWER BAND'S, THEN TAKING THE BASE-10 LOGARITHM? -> 1.256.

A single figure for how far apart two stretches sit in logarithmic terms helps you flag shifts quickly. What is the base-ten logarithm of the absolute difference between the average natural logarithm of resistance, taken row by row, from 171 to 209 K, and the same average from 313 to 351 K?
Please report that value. -0.38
